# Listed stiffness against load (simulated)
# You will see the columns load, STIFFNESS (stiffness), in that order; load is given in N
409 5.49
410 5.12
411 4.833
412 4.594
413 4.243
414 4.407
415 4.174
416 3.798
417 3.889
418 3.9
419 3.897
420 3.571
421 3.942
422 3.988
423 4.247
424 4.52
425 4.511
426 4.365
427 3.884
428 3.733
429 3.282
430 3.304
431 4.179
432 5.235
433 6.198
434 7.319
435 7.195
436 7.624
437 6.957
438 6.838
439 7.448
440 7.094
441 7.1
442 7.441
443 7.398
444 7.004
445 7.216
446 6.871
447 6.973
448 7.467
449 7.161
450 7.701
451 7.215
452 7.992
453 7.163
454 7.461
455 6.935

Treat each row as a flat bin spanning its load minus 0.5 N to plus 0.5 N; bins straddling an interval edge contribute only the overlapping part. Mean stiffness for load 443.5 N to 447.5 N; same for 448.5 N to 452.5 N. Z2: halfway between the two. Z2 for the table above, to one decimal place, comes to 7.3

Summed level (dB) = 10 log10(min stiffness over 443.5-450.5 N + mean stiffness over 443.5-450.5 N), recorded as 11.5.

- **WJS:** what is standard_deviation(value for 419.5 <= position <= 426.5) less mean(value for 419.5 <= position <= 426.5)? -3.8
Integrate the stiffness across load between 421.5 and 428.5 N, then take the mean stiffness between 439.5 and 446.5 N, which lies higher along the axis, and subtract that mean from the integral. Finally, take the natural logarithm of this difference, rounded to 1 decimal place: 3.1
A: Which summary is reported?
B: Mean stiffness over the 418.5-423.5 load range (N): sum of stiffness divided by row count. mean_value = 4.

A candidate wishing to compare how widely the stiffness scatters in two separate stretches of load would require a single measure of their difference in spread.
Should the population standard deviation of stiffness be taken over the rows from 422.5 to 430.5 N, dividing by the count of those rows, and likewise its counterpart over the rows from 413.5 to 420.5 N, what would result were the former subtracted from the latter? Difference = -0.23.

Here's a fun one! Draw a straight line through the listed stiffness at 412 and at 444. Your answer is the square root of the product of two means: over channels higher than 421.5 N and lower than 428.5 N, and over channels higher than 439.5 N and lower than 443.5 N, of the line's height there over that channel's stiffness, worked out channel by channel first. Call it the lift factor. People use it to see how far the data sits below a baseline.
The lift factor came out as 1.12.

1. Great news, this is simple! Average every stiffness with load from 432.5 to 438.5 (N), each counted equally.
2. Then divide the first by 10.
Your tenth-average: 0.70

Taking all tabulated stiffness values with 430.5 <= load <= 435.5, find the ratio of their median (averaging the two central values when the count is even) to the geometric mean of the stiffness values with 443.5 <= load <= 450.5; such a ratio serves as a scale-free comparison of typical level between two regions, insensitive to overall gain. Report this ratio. 0.86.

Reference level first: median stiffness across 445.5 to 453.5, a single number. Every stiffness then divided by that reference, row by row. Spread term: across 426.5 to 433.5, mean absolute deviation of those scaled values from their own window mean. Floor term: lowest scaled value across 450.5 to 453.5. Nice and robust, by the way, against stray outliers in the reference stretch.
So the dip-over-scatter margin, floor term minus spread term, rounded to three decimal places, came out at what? 0.881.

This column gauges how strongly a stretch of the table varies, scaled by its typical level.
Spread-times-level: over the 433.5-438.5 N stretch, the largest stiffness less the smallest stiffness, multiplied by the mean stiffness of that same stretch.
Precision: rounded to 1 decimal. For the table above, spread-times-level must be 5.6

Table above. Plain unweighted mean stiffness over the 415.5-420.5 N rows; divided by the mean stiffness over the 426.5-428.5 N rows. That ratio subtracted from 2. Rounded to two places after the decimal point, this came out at 1.00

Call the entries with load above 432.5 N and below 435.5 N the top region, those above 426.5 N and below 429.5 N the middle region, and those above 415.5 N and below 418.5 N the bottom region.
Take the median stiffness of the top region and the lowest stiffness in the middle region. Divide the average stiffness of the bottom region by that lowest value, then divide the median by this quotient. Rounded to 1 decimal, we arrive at 6.1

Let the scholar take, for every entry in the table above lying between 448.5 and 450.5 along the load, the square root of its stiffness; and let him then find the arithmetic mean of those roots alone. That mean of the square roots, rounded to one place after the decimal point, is 2.7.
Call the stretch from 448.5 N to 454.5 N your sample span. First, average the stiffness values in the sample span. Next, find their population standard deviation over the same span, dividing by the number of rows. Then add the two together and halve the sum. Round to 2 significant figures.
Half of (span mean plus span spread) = 3.9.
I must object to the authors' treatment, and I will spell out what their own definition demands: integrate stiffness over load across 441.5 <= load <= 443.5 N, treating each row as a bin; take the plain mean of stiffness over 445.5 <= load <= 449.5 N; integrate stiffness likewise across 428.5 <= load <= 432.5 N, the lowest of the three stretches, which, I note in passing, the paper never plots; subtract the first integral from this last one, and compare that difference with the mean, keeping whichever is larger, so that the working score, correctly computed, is 7.12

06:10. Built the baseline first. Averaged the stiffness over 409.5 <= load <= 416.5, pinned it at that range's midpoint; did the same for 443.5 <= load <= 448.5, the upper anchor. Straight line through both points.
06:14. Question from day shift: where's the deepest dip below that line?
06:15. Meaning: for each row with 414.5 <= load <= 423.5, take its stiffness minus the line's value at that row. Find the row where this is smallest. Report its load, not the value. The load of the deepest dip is 420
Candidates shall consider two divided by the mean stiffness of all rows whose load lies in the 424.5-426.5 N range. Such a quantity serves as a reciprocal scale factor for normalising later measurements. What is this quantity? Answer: 0.45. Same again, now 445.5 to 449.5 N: 0.28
